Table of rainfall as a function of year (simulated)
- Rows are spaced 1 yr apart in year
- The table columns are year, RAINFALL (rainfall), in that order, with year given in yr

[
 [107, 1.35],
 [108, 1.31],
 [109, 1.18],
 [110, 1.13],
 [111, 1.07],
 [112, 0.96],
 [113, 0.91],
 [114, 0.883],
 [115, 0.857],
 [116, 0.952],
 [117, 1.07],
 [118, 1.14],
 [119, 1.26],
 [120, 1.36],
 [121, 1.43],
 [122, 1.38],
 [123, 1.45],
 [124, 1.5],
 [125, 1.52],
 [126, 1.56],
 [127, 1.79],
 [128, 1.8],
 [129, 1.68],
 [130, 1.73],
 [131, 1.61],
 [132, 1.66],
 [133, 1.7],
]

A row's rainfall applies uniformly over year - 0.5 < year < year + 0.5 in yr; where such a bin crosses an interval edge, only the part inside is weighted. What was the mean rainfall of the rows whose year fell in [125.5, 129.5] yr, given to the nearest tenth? 1.7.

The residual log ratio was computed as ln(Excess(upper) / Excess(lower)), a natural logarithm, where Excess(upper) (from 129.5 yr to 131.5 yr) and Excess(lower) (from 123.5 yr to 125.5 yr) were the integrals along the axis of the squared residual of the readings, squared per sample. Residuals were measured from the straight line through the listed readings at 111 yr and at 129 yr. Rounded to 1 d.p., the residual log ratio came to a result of 3.3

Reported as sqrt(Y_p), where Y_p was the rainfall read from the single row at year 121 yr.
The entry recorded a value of 1.20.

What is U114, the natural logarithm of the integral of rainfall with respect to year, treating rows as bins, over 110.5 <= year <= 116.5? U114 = 1.7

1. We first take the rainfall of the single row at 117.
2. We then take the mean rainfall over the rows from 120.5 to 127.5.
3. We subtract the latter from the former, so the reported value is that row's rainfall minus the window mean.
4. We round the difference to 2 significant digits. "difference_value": -0.45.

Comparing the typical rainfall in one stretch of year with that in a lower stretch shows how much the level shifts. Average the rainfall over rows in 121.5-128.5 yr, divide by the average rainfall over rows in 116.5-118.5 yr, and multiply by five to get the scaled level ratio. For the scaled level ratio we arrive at 7.1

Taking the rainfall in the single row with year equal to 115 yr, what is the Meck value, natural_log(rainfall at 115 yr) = -0.2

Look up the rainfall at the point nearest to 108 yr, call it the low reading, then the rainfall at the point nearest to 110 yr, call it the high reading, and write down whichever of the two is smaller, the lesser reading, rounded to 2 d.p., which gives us 1.13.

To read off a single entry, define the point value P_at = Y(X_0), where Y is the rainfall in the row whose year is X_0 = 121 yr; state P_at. 1.43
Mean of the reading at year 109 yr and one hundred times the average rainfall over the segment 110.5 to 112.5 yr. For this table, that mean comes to 51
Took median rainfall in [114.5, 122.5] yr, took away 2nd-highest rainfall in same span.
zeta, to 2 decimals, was -0.18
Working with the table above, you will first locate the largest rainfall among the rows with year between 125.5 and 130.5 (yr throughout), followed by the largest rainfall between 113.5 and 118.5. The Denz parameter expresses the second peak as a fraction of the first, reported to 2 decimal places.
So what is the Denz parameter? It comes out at 0.63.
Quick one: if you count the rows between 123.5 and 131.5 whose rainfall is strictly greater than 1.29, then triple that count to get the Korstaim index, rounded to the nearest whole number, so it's 24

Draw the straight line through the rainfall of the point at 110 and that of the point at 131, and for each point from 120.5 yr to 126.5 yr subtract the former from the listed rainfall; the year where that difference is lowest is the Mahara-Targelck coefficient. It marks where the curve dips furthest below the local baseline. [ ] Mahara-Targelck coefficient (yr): 122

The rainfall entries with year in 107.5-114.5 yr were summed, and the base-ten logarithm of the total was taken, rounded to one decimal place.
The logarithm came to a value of 0.9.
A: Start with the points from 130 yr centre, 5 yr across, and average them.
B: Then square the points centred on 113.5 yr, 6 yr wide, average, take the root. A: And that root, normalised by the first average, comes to 0.55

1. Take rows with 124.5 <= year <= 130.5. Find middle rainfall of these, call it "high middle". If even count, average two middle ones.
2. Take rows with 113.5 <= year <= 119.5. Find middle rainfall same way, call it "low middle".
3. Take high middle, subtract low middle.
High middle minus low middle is 0.69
